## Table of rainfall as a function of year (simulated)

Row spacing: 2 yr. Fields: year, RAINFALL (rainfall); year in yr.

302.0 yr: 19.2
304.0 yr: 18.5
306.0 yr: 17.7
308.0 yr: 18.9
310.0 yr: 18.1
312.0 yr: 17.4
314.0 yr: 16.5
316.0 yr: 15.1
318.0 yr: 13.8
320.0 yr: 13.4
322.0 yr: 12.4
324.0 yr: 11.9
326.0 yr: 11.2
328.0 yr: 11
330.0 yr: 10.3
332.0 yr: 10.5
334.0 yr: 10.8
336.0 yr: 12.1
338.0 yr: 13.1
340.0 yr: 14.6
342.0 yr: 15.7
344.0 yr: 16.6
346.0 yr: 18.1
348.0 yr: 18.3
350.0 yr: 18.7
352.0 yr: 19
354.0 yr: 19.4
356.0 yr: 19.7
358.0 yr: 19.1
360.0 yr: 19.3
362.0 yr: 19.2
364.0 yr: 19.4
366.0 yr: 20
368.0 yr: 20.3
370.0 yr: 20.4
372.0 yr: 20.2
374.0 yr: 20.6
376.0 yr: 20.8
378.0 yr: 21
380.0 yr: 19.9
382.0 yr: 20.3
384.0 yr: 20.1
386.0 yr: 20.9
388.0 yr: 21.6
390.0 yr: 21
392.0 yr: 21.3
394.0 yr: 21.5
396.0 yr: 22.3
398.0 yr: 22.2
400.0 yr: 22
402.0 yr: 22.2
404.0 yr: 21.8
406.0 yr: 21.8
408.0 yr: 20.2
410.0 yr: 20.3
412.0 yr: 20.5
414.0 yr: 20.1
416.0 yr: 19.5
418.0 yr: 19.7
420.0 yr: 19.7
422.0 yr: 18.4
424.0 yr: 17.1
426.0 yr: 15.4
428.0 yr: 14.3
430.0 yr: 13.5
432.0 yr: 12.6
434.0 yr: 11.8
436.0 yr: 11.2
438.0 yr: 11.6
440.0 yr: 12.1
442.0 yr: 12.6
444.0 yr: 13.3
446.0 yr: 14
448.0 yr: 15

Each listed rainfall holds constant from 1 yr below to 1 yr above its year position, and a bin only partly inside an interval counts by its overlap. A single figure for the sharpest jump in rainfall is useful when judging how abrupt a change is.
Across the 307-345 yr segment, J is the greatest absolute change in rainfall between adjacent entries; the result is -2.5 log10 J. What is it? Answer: -0.44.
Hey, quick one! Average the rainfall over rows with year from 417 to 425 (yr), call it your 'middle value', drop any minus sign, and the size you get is 19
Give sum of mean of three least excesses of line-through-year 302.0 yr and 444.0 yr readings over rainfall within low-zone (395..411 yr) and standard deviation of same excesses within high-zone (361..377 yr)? -6.3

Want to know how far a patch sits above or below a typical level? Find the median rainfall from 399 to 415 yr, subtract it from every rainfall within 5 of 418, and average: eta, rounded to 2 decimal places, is -1.67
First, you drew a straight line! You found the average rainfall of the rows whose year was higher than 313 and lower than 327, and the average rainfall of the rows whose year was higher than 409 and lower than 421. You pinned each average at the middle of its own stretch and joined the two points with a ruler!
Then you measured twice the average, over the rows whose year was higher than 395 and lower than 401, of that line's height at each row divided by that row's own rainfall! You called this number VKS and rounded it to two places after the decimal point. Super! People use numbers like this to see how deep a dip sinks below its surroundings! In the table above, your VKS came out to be 1.70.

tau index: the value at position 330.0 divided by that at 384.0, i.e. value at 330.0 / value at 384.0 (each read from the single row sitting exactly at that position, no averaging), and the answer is 0.51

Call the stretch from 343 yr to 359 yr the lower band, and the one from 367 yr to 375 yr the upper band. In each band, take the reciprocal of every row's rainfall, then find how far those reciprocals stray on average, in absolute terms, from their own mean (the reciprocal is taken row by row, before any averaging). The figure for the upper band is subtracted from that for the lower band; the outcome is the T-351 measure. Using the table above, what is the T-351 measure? 0.0018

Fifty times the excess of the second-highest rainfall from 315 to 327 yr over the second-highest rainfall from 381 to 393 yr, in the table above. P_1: -375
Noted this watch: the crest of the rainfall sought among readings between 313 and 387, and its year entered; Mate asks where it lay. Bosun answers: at 378.0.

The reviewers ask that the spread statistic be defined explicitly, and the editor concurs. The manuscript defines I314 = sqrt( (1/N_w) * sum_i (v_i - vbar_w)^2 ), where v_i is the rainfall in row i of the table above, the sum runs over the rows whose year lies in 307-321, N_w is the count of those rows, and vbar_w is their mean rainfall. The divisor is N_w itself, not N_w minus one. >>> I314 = 2.0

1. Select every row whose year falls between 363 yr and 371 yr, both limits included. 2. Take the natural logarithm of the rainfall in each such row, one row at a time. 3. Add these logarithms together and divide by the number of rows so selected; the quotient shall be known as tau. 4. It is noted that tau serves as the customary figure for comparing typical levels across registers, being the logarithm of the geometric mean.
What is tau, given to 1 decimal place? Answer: 3.0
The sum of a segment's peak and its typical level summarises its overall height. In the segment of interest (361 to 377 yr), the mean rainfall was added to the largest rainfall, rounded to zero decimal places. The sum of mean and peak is 41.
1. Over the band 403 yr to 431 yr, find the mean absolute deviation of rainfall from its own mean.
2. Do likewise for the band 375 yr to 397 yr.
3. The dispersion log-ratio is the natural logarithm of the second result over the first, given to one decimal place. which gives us -1.4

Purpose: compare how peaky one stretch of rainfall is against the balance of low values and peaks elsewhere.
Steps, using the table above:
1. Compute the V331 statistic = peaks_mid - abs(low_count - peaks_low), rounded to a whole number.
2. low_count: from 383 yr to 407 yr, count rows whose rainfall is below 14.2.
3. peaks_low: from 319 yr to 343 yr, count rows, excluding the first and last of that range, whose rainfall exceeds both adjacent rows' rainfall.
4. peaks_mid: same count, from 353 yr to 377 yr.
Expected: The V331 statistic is 3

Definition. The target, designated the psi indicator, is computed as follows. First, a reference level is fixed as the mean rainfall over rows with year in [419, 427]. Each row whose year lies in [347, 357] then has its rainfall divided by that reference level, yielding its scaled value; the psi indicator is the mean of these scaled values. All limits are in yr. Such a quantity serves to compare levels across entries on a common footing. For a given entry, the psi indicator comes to 1.08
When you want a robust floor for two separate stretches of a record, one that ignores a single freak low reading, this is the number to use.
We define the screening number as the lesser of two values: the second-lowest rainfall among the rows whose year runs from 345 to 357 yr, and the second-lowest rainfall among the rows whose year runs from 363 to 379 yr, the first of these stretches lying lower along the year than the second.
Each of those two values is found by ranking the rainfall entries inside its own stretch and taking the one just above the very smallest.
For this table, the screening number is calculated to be 18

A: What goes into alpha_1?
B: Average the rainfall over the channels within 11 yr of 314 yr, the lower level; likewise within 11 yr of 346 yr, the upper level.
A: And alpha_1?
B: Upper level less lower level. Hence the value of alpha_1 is 1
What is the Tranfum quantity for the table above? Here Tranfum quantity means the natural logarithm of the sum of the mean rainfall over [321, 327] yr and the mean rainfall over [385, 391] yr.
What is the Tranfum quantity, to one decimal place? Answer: 3.5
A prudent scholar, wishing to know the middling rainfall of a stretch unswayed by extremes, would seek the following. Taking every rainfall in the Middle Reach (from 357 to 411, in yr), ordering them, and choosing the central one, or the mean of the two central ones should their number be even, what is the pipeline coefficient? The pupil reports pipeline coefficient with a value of 20.6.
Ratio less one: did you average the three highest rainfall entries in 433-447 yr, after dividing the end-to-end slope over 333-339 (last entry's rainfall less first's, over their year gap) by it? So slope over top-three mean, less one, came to -0.96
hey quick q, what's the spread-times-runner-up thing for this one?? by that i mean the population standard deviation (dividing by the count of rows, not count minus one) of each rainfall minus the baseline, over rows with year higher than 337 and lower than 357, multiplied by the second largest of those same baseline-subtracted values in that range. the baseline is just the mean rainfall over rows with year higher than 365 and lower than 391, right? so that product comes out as -2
